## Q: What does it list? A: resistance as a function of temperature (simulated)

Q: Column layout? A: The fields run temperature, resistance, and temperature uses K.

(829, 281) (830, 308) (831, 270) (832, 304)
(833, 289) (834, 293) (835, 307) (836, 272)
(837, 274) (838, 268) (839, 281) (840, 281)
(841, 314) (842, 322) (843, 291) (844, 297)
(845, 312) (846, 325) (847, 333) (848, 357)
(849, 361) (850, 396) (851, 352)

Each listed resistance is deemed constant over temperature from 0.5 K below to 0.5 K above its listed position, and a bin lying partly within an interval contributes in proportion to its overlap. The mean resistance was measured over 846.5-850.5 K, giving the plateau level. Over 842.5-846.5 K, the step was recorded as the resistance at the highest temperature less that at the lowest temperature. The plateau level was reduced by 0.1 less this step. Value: 396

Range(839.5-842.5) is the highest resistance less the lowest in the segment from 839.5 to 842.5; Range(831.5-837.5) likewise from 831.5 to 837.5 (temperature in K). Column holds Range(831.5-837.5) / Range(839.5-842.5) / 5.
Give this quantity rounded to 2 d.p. 0.17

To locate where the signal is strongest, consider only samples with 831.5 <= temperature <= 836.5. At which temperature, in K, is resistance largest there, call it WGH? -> 835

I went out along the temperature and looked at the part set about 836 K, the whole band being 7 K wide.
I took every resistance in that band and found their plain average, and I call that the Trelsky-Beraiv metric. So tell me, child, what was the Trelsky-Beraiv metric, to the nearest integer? 283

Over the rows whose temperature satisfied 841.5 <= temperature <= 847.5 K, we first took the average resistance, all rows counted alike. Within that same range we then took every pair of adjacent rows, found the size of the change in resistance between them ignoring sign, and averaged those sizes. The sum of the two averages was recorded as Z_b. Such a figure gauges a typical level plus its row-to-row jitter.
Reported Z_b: 328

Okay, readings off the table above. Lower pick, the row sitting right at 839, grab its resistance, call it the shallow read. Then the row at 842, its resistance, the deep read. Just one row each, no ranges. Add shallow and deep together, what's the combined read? 603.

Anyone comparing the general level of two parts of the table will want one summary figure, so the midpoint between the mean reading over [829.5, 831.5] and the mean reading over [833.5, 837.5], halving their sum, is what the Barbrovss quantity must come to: 288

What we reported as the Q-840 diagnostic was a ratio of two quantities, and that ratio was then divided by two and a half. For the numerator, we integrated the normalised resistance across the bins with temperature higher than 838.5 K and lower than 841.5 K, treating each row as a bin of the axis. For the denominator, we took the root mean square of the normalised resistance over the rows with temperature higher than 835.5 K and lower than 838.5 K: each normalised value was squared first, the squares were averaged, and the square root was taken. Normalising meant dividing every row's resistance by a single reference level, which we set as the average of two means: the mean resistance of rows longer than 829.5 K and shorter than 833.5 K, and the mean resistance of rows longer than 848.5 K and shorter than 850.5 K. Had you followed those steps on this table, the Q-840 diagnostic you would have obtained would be 1.29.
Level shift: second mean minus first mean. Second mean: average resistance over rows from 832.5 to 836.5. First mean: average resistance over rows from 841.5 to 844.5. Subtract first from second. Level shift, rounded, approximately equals -13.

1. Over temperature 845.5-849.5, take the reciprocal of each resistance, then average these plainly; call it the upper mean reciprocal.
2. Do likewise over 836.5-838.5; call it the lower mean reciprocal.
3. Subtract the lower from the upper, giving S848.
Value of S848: -0.0008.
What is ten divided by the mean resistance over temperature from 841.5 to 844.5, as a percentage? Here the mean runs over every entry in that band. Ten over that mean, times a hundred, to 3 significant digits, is 3.30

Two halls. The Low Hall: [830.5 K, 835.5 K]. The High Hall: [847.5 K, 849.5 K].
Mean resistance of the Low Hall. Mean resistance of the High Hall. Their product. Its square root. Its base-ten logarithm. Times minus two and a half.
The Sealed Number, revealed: -6.28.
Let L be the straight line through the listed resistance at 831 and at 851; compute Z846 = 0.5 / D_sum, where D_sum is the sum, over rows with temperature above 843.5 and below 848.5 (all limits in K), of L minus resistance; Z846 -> 0.015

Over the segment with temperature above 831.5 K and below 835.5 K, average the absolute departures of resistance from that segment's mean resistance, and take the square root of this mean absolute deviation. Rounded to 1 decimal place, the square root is 2.7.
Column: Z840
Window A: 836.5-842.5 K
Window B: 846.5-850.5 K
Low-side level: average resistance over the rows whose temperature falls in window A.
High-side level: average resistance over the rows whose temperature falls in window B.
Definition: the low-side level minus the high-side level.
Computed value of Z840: -72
